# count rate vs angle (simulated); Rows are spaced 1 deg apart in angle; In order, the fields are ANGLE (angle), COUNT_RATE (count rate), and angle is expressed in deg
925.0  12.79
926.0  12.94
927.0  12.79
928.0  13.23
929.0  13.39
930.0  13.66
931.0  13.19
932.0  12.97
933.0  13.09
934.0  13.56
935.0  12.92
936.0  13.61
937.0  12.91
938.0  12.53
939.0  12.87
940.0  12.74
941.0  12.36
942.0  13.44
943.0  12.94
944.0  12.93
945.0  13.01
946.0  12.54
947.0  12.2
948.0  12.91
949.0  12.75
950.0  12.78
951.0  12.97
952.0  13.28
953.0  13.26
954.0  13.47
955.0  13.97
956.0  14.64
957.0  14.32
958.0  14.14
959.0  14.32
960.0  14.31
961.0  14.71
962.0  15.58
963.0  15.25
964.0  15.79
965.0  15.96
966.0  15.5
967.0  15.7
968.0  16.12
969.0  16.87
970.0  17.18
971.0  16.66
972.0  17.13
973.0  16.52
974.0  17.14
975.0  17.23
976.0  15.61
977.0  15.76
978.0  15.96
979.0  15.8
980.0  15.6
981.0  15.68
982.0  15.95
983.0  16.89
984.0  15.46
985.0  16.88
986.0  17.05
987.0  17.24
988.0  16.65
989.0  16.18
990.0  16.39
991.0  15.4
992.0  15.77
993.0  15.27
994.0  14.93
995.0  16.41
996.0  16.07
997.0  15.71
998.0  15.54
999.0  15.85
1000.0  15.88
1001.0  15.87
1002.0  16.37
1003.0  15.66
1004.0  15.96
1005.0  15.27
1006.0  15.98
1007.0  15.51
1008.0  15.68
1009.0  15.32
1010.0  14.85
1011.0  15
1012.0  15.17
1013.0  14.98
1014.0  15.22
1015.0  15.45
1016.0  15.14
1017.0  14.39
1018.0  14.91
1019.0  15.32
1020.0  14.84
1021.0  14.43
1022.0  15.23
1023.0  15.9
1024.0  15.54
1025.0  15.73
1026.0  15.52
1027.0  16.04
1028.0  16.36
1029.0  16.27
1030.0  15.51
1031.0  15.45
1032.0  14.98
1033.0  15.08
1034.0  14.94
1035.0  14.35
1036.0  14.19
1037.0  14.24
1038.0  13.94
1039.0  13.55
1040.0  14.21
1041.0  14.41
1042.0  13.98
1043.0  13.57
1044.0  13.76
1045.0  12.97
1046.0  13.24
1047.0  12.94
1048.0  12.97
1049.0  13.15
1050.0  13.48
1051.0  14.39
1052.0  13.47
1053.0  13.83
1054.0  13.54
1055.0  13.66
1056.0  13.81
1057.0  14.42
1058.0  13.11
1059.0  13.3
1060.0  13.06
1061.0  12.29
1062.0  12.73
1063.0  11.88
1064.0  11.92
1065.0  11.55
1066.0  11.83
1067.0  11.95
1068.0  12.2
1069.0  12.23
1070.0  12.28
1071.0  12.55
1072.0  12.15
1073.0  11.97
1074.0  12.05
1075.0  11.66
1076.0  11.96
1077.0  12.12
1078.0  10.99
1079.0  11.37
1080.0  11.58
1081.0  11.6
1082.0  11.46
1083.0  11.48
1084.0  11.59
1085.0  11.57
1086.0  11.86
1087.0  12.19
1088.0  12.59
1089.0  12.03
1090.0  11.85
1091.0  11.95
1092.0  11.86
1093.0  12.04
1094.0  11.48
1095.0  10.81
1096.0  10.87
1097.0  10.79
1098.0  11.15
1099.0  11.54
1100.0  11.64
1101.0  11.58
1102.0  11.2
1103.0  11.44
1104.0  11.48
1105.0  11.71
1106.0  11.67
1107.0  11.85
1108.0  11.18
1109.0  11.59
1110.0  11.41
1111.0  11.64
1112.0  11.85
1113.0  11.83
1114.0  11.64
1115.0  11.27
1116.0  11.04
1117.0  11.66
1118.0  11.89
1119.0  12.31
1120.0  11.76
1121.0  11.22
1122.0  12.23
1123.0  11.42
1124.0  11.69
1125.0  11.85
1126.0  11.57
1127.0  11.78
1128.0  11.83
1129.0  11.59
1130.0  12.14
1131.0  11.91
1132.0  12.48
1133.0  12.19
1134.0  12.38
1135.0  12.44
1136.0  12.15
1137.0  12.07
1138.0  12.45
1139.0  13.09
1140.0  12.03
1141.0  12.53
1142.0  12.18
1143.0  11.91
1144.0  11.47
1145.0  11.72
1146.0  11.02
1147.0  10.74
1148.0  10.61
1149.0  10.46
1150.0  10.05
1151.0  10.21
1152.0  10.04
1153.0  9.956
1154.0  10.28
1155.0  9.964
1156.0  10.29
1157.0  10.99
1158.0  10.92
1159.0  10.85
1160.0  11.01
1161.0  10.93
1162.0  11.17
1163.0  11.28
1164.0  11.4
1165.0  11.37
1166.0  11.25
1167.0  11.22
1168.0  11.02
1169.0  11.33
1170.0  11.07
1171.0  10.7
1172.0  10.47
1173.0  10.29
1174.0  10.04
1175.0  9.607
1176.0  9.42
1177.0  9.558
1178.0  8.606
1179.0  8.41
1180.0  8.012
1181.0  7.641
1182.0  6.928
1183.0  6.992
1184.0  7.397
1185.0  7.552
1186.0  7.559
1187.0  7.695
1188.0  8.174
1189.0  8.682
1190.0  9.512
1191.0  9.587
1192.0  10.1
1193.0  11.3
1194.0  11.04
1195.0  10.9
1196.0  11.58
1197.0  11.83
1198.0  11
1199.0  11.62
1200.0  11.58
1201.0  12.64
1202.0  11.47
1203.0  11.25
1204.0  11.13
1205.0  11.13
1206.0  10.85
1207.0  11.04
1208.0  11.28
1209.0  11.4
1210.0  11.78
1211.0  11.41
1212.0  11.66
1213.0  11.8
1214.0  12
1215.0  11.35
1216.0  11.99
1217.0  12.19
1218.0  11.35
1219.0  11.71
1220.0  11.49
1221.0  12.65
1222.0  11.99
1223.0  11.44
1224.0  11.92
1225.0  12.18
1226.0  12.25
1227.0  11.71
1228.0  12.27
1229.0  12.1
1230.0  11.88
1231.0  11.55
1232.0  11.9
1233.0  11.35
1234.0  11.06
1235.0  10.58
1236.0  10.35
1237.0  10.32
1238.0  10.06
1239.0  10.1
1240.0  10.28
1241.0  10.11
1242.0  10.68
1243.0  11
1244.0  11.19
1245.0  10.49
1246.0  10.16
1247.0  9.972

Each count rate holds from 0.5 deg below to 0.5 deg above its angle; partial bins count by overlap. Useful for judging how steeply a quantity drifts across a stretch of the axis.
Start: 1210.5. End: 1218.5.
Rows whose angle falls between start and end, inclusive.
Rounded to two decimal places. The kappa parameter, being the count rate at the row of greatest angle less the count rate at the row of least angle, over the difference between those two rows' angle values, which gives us -0.01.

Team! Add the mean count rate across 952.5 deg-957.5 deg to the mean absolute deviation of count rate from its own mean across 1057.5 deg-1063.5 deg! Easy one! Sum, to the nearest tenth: 14.4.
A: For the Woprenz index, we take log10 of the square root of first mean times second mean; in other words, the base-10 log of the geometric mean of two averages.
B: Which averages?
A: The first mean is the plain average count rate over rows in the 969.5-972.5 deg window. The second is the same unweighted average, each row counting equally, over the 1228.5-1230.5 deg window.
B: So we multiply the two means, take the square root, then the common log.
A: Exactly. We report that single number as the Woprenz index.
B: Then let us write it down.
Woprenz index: 1.15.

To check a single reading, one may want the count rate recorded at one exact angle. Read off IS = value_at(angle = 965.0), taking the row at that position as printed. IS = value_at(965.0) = 15.96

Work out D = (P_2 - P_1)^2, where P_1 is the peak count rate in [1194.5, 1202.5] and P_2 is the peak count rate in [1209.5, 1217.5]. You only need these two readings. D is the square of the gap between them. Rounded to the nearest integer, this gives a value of 0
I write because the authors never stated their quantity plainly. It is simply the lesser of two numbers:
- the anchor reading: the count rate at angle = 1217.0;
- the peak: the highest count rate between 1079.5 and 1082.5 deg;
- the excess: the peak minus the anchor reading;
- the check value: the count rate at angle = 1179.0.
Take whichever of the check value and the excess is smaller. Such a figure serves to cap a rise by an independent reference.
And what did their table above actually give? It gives -1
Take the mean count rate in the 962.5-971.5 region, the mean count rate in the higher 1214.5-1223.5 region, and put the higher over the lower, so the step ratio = 0.73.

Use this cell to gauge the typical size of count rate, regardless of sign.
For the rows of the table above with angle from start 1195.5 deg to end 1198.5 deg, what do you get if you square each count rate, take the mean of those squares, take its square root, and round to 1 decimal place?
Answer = 11.5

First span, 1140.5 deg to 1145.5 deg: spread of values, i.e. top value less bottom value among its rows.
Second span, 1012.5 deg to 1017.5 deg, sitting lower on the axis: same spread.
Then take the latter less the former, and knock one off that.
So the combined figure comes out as -1.0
